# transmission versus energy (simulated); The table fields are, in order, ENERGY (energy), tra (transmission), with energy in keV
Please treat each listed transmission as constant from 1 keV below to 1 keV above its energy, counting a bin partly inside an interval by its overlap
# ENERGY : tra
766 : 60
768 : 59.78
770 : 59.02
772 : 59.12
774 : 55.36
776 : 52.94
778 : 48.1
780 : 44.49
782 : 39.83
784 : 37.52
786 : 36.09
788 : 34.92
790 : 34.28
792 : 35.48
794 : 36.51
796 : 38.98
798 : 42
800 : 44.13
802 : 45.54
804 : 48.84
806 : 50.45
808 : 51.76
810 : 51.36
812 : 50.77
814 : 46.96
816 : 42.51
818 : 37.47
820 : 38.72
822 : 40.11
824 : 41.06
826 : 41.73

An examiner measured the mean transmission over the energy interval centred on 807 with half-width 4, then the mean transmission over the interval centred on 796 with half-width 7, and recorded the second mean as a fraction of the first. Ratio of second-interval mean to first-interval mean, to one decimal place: 0.8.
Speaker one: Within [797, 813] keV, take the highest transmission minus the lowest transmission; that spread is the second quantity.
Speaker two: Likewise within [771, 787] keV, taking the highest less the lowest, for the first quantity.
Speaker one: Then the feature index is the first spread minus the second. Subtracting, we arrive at 13.3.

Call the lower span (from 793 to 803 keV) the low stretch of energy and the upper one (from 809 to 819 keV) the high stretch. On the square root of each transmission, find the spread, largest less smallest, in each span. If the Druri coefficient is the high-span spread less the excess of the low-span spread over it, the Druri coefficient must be 1.4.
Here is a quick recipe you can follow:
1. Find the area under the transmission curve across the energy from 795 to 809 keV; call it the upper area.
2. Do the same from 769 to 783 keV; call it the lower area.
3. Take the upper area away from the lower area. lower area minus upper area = 74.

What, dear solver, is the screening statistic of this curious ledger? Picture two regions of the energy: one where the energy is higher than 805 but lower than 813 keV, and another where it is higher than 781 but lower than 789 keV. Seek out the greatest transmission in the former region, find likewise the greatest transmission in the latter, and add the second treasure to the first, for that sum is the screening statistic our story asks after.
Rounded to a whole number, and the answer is 92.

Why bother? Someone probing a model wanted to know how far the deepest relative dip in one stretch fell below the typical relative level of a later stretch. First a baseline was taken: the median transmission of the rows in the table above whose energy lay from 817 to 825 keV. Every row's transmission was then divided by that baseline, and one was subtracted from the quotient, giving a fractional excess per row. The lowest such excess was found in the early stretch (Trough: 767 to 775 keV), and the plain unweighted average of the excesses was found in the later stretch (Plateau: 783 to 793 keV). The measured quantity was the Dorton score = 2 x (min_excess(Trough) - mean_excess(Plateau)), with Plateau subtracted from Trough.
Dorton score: 1.0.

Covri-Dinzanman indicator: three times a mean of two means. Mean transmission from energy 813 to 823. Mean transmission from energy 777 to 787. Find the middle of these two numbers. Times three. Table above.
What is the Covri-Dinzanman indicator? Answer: 124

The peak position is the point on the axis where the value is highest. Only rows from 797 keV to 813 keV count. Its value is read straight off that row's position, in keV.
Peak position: 808 keV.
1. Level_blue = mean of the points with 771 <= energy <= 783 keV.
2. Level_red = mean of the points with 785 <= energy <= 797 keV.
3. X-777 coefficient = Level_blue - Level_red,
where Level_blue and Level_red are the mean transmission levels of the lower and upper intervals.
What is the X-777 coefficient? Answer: 14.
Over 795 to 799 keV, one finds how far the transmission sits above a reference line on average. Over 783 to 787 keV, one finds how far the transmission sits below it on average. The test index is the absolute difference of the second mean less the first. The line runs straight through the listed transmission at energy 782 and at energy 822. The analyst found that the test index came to 2.5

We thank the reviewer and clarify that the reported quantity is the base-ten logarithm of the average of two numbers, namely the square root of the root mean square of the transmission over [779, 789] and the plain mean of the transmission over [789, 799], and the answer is 1.34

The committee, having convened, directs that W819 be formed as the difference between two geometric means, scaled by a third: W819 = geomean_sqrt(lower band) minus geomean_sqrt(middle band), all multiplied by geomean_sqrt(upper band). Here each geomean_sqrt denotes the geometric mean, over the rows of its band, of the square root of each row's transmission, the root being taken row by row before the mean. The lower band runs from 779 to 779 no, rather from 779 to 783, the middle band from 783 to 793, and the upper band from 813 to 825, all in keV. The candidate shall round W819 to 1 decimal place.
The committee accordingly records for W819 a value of 3.3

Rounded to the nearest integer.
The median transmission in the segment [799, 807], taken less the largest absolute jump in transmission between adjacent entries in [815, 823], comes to 42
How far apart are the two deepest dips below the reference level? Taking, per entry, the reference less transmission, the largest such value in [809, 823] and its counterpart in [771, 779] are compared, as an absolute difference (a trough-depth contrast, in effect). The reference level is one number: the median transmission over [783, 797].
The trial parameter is 11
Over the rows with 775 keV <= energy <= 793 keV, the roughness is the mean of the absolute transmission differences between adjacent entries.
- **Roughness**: 2.5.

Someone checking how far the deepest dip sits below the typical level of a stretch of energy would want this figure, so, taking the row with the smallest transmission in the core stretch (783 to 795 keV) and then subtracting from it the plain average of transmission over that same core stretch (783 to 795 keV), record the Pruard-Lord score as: -2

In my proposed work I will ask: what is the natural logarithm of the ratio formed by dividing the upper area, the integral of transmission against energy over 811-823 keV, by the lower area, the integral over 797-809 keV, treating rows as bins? -0.1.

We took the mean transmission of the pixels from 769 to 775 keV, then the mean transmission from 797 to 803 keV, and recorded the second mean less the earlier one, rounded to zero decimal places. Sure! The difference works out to -14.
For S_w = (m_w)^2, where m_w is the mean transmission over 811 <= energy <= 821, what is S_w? 1874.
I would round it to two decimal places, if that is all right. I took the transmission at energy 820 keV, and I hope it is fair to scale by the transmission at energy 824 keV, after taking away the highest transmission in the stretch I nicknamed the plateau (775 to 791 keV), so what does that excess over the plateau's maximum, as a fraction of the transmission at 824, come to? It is -0.35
